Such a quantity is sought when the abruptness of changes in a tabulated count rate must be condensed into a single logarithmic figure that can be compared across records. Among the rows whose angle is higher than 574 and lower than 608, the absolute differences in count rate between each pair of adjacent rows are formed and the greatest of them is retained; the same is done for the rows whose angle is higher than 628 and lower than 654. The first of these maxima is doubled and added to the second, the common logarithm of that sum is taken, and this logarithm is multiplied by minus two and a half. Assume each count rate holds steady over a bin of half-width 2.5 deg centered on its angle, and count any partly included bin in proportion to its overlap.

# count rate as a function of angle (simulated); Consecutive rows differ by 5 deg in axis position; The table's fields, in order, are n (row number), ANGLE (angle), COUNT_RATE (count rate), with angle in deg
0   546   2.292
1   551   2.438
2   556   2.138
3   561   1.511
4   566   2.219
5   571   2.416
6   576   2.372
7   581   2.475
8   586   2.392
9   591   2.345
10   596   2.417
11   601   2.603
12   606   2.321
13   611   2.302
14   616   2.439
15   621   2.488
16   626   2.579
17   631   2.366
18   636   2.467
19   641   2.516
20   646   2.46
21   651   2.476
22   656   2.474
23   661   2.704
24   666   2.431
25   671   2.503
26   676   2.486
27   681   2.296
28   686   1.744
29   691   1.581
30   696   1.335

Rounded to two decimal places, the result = 0.44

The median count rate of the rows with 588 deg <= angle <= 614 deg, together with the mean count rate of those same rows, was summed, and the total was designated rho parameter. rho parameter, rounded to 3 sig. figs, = 4.74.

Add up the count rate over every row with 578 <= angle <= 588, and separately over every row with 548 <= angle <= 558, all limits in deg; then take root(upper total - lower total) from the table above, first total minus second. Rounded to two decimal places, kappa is 0.54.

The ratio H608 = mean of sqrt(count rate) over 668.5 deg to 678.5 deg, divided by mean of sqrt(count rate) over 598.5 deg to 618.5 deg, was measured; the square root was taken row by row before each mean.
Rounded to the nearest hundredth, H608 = 1.02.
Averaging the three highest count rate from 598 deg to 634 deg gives 2.56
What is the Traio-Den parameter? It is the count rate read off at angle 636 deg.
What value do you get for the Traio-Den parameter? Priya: 2.467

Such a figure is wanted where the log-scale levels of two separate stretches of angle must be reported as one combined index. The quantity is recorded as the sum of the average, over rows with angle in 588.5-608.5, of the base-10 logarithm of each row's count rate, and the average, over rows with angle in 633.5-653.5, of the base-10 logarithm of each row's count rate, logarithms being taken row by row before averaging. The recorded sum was 0.778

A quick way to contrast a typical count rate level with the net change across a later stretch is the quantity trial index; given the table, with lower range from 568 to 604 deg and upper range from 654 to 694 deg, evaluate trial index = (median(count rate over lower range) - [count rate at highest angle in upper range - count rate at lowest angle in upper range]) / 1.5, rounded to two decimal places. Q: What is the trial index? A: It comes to 2.21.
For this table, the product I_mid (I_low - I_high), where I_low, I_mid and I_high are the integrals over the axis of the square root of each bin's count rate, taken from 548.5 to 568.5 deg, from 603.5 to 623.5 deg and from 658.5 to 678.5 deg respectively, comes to -96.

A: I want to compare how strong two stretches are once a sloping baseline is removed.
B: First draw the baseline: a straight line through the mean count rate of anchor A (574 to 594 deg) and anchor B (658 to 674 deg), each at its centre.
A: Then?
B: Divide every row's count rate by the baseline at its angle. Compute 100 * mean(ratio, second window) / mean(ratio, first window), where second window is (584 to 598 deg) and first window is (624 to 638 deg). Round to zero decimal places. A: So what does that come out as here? 99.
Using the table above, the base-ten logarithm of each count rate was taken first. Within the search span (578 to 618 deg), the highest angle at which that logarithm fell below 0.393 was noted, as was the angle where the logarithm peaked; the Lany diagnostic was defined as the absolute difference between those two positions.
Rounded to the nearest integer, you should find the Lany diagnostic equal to 15 deg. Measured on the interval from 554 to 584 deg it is 5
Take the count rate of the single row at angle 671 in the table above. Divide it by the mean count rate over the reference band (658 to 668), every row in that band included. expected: 0.97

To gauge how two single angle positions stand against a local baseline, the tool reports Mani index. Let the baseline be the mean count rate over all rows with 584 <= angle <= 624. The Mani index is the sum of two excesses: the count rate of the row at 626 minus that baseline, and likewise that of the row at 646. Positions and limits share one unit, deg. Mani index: 0.2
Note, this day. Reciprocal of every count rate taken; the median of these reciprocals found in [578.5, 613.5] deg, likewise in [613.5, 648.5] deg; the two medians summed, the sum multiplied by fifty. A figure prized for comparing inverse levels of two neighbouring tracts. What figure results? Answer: 41.2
